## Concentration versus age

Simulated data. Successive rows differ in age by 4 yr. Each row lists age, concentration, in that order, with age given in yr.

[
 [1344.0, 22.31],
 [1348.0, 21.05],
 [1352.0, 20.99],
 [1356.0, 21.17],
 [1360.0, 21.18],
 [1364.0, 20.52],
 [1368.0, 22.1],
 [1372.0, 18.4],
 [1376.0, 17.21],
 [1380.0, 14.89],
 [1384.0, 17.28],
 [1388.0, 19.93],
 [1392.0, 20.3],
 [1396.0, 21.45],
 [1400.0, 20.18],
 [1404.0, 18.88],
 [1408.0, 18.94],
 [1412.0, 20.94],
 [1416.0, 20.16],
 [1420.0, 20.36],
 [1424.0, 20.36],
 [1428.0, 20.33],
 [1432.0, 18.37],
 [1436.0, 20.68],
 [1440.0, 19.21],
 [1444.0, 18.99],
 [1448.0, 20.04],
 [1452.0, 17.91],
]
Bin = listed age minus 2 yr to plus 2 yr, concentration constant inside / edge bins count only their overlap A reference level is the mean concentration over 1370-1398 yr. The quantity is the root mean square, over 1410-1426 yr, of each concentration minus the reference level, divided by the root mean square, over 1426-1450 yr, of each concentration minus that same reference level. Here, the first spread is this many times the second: 1.44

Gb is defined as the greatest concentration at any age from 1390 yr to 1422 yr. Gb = 21.45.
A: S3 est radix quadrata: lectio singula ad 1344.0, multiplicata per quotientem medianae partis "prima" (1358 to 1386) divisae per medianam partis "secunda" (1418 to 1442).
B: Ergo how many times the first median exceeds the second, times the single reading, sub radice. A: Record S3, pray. 4.49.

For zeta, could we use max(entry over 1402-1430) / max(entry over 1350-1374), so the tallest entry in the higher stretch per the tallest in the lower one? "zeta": 0.948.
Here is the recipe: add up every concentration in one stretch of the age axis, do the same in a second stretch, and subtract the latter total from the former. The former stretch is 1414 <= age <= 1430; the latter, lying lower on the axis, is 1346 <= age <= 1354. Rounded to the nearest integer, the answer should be 39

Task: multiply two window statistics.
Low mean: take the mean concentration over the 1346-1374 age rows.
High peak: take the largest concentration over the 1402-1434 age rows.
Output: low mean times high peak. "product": 435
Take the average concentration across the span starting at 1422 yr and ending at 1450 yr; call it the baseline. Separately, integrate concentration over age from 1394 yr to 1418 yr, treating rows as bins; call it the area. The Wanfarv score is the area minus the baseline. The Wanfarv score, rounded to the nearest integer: 462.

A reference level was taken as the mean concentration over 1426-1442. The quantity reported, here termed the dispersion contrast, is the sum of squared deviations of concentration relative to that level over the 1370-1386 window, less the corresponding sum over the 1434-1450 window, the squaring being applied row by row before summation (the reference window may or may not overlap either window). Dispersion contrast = 34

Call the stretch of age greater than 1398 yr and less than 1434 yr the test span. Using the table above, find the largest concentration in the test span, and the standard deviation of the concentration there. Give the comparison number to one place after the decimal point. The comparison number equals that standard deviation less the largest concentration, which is -20.1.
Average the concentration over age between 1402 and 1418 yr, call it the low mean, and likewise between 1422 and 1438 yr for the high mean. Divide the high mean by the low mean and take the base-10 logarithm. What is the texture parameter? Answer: 0.00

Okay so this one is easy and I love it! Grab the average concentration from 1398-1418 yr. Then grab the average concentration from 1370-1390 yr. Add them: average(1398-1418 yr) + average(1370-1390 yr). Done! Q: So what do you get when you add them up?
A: 37.4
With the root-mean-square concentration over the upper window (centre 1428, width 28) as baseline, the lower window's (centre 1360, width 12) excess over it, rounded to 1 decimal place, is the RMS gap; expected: 1.0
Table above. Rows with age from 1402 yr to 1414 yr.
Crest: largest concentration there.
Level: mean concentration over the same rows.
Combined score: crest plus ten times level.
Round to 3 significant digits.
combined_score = 217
